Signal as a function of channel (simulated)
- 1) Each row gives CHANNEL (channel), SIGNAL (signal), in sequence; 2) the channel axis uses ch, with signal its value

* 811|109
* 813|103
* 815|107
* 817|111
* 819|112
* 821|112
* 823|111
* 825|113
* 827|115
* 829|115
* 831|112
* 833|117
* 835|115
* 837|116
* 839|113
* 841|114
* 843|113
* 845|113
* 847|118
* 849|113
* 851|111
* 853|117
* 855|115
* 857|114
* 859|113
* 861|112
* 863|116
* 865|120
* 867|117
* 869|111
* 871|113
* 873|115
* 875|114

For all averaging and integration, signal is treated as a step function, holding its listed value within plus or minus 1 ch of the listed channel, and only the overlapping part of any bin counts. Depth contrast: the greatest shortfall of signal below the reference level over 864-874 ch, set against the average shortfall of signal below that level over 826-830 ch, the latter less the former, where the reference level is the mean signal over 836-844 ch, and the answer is -4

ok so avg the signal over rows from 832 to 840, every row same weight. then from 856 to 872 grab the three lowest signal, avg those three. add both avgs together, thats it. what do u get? 227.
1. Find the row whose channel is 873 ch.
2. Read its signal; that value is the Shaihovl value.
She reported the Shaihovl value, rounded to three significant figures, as 115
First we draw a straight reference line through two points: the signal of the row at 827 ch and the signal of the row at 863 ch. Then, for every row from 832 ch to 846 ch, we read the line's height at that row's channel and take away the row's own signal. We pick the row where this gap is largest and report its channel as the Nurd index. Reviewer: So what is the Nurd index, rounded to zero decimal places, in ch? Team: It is 845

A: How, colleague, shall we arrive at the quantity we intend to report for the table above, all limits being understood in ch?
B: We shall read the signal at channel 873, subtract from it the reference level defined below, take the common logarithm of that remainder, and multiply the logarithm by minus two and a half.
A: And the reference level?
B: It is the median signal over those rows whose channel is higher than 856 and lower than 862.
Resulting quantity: -0.8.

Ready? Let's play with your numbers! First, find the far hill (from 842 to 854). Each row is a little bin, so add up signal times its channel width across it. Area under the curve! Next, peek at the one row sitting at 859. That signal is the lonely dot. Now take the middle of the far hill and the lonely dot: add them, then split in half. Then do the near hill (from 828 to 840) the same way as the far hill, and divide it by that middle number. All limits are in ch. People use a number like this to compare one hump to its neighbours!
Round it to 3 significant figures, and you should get 1.86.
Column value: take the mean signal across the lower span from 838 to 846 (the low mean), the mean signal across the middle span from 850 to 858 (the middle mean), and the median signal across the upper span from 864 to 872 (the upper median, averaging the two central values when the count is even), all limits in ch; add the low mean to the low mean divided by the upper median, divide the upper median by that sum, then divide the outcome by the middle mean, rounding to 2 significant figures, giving 0.0088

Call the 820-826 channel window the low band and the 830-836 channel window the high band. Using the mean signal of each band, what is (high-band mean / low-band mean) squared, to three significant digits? 1.05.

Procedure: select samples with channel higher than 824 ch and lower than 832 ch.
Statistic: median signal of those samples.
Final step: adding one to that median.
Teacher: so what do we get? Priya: 115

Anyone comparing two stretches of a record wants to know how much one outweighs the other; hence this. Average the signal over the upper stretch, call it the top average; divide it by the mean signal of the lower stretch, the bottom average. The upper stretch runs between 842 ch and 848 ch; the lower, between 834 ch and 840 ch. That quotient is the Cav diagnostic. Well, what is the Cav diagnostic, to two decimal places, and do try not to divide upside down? 1.00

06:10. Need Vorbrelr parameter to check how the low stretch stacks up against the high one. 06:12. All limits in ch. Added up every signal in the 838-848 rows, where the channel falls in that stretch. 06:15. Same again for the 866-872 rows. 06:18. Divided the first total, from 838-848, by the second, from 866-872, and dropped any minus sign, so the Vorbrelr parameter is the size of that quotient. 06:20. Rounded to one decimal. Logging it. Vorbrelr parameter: 1.7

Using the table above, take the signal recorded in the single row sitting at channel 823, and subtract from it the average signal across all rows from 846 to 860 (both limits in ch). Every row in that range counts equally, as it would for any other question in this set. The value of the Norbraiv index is -3.43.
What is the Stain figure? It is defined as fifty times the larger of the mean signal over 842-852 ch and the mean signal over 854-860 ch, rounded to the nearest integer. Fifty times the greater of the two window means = 5700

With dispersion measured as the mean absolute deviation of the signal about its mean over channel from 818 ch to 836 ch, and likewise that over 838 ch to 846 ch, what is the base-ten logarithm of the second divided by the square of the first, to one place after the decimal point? -0.9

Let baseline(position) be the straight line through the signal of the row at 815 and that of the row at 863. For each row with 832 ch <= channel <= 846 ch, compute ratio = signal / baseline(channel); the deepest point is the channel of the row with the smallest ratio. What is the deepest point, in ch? 845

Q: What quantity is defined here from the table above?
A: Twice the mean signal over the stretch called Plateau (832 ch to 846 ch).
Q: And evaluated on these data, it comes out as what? 229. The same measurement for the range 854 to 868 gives 231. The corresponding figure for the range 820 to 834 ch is 227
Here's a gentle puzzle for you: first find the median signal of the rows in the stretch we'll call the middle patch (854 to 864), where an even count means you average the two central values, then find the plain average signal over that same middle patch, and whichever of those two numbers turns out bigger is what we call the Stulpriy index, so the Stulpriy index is 114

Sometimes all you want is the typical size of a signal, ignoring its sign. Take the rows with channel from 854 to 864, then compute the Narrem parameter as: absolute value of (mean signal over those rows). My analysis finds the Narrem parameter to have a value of 114.0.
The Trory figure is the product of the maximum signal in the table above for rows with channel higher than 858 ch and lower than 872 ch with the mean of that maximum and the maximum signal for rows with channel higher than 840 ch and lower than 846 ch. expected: 14040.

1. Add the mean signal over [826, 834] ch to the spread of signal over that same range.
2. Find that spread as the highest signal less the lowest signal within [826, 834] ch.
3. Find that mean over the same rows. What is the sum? 120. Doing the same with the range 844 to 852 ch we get 121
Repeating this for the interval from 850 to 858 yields 120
